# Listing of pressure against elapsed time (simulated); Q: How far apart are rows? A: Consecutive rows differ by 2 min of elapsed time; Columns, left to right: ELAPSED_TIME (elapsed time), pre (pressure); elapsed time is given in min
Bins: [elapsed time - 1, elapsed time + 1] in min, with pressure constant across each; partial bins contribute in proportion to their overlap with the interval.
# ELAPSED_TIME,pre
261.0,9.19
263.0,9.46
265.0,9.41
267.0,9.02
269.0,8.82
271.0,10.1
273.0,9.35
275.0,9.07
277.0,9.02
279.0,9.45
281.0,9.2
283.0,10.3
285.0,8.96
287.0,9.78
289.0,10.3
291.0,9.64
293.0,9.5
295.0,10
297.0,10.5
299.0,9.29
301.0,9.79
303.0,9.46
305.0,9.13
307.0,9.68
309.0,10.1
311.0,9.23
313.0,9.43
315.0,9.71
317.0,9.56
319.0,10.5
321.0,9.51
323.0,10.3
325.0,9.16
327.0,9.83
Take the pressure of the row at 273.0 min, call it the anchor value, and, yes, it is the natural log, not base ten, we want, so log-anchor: 2.24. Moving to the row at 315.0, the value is 2.27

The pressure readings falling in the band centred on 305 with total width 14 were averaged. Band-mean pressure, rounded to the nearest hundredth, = 9.53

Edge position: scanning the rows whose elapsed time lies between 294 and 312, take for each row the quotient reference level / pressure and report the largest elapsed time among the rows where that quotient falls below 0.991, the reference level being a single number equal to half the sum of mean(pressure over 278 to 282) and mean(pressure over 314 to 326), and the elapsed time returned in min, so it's 309.0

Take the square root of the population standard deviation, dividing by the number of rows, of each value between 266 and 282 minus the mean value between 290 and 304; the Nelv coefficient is 0.609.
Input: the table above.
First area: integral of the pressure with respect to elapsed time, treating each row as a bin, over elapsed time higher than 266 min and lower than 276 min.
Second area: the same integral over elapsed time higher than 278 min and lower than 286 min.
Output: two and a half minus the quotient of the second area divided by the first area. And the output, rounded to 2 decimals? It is 1.68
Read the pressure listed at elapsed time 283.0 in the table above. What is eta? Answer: 10.3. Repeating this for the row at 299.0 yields 9.29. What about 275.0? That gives 9.07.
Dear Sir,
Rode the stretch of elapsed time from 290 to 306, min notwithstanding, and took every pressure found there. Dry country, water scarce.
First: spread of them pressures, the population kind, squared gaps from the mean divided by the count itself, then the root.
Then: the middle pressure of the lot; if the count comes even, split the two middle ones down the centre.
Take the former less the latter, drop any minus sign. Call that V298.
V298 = 9.2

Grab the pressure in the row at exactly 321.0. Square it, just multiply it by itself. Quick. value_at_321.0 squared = 90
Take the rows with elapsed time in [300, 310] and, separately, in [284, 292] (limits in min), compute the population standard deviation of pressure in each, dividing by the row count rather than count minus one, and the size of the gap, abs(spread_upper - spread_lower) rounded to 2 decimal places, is 0.15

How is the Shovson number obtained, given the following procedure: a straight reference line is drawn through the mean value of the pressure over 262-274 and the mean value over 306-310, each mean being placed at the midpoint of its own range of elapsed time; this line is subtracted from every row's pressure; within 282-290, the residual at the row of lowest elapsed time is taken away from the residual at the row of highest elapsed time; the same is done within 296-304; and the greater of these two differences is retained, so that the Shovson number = -0.08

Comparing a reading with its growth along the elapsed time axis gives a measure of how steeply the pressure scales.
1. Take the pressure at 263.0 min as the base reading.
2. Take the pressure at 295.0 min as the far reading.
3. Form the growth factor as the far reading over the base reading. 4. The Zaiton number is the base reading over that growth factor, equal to 8.9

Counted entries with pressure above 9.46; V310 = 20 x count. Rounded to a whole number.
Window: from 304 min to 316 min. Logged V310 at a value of 60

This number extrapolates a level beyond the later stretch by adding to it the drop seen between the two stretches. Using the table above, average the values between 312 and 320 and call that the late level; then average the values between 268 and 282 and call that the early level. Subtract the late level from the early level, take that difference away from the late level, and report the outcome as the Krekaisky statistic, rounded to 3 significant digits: 10.3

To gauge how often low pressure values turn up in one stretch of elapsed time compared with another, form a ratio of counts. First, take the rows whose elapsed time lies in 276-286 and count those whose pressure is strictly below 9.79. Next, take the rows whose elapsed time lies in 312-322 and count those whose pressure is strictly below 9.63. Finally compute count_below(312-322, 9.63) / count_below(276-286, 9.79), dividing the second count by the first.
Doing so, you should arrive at 0.75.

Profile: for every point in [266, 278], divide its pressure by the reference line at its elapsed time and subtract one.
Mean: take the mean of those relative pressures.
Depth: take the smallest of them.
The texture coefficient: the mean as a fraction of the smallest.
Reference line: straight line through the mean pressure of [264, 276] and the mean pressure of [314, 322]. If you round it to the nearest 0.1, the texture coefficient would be 0.2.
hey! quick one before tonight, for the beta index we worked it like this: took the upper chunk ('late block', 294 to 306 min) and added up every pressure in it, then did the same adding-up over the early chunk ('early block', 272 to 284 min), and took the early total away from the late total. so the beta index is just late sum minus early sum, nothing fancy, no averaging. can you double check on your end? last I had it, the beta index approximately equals 1.8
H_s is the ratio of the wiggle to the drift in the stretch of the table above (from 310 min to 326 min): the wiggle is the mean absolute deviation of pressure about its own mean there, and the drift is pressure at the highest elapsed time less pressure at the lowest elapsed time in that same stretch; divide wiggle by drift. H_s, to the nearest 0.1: -5.3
